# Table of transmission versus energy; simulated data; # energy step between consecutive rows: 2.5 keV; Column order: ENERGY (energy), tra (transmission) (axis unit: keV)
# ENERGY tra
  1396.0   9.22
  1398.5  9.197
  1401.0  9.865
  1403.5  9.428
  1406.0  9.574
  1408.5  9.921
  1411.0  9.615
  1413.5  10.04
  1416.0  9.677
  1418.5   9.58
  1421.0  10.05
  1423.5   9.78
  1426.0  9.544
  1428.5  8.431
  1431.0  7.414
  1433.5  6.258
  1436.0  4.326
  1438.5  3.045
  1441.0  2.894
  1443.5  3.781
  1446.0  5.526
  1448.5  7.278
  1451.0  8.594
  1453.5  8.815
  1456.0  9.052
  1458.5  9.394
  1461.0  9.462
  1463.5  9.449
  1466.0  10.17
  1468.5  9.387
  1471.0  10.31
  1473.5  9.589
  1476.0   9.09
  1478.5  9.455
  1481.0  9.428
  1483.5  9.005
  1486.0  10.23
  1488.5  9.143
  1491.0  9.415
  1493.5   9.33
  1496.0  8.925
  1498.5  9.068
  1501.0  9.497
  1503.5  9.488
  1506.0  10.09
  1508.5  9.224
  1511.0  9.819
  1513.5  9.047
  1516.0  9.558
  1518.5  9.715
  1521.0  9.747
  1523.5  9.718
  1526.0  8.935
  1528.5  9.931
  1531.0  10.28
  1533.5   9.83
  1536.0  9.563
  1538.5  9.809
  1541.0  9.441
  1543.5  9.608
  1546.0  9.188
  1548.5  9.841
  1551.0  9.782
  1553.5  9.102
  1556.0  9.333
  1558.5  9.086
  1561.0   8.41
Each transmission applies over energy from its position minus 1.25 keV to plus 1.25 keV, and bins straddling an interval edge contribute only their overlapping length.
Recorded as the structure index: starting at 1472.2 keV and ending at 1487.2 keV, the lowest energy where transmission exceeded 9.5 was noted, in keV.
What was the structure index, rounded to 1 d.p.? 1473.5 keV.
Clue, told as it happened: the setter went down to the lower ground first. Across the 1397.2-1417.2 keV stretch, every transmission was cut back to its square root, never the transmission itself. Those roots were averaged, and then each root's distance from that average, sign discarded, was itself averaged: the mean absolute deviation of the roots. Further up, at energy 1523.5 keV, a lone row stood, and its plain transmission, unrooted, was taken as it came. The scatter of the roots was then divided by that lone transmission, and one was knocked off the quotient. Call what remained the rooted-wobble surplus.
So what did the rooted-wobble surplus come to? -0.997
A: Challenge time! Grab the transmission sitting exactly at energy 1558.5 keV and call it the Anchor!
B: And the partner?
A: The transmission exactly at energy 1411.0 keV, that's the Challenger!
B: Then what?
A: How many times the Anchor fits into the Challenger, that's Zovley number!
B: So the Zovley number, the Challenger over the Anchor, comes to 1.06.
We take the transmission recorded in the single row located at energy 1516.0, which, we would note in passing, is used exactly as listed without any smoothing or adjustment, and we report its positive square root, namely 3.09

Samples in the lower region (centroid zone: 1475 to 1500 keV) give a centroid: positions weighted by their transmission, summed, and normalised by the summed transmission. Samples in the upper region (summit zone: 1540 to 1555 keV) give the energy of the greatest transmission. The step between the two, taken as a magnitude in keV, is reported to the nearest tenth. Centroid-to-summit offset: 61.3 keV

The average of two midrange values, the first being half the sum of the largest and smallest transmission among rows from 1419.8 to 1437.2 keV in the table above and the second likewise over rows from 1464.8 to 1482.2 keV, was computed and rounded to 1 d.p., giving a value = 8.4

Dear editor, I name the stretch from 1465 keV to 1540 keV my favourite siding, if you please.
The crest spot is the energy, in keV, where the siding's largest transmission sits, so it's 1471.0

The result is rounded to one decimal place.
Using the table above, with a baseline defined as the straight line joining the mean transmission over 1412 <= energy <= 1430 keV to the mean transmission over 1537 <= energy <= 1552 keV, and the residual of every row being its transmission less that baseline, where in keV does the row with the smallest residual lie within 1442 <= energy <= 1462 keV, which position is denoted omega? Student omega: 1443.5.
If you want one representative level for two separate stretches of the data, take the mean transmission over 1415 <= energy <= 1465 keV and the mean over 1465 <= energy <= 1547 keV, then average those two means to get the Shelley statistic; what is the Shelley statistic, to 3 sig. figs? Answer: 8.58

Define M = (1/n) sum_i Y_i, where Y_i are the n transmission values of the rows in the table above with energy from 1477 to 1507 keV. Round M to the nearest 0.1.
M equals 9.4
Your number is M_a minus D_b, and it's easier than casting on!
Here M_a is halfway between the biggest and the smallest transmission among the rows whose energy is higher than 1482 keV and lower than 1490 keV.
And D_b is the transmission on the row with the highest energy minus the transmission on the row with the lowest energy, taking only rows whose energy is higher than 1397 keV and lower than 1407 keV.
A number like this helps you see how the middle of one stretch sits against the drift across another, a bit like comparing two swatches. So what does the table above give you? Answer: 9.2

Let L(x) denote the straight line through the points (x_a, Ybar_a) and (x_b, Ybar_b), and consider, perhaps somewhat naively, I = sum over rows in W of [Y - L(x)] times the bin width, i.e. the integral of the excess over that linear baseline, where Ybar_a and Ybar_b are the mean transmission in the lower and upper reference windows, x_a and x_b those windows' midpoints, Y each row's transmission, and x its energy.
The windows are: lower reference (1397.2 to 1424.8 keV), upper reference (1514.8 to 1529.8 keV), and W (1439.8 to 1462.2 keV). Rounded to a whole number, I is -55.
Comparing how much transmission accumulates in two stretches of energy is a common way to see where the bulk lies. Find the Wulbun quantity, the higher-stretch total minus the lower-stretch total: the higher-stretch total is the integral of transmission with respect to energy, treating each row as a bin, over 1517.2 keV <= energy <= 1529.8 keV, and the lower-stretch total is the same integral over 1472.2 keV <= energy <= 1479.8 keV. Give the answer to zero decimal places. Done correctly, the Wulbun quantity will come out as 50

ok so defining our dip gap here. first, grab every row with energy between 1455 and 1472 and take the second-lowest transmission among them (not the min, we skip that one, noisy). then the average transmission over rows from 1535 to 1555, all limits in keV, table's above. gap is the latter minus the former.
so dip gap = 0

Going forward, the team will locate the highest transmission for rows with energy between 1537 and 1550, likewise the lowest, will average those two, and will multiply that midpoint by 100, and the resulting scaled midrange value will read 951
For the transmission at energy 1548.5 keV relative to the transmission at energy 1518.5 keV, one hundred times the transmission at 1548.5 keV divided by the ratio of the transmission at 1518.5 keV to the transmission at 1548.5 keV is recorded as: 997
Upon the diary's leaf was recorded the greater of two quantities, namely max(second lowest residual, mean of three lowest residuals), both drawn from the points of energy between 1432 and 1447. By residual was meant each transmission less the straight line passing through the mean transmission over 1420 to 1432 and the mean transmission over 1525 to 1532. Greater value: -5.9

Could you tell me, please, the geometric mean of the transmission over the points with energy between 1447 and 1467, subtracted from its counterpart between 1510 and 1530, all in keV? 0.6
